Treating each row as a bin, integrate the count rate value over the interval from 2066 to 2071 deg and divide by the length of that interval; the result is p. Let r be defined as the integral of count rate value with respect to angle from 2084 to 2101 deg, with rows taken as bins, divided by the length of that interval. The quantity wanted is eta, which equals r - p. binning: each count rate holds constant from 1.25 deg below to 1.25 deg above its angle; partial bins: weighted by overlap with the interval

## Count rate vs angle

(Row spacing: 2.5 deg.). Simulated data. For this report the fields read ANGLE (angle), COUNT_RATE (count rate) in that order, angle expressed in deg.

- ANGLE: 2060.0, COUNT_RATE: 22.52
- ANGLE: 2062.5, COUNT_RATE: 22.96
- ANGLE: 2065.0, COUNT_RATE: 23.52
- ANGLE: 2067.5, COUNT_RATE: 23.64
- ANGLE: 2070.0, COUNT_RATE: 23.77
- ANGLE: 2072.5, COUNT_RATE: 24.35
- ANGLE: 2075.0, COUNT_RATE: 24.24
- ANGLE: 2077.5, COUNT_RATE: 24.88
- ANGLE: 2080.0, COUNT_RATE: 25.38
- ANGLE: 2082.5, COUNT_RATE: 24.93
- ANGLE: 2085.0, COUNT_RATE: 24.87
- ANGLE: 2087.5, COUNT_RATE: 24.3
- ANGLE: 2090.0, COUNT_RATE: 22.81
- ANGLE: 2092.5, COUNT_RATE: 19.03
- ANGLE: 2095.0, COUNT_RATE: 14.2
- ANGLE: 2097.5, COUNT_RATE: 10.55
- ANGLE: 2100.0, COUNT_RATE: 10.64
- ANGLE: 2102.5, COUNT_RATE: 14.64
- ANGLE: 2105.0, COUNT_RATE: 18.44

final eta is -6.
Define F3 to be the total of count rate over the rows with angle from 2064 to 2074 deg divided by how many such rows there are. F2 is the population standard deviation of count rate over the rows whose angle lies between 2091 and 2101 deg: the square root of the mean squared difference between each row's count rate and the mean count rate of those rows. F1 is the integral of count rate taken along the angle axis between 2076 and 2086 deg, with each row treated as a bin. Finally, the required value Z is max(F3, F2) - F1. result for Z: -226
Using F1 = 250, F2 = 3.5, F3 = 23.8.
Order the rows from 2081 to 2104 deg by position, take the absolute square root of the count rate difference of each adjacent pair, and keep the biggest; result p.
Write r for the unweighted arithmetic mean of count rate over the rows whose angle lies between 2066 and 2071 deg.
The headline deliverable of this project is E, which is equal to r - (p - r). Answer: 46.8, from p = 0.59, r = 23.7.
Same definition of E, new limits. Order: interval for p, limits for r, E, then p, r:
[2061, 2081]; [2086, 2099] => 36.3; 0.06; 18.2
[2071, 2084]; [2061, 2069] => 46.7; 0.06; 23.4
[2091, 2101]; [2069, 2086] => 48.7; 0.59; 24.6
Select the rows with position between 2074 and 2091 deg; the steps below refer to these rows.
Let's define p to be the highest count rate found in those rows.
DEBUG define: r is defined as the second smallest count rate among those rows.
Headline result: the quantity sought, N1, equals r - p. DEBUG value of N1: -1.1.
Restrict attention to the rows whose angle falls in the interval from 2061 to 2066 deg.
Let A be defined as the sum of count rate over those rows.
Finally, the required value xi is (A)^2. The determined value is 2160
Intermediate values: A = 46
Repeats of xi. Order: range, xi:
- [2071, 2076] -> 2361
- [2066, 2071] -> 2248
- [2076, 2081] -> 2526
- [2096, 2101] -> 449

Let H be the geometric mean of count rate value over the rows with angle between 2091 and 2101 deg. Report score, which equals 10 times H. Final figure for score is 132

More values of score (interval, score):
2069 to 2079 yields 243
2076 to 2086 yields 250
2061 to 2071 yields 235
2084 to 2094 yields 226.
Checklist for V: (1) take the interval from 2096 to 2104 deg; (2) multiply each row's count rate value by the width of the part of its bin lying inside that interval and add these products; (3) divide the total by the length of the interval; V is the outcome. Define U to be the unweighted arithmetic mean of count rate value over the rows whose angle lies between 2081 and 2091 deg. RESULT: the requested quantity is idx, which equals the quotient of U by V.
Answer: 2.0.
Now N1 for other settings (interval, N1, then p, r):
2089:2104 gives -12.2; 22.81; 10.64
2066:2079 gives -1.1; 24.88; 23.77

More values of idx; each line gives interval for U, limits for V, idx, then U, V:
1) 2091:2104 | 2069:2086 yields 0.6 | 13.8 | 25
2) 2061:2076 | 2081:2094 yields 1.0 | 23.7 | 23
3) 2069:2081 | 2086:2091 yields 1.0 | 24.5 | 24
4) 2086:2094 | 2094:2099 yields 1.8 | 22.0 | 12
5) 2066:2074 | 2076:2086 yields 1.0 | 23.9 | 25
